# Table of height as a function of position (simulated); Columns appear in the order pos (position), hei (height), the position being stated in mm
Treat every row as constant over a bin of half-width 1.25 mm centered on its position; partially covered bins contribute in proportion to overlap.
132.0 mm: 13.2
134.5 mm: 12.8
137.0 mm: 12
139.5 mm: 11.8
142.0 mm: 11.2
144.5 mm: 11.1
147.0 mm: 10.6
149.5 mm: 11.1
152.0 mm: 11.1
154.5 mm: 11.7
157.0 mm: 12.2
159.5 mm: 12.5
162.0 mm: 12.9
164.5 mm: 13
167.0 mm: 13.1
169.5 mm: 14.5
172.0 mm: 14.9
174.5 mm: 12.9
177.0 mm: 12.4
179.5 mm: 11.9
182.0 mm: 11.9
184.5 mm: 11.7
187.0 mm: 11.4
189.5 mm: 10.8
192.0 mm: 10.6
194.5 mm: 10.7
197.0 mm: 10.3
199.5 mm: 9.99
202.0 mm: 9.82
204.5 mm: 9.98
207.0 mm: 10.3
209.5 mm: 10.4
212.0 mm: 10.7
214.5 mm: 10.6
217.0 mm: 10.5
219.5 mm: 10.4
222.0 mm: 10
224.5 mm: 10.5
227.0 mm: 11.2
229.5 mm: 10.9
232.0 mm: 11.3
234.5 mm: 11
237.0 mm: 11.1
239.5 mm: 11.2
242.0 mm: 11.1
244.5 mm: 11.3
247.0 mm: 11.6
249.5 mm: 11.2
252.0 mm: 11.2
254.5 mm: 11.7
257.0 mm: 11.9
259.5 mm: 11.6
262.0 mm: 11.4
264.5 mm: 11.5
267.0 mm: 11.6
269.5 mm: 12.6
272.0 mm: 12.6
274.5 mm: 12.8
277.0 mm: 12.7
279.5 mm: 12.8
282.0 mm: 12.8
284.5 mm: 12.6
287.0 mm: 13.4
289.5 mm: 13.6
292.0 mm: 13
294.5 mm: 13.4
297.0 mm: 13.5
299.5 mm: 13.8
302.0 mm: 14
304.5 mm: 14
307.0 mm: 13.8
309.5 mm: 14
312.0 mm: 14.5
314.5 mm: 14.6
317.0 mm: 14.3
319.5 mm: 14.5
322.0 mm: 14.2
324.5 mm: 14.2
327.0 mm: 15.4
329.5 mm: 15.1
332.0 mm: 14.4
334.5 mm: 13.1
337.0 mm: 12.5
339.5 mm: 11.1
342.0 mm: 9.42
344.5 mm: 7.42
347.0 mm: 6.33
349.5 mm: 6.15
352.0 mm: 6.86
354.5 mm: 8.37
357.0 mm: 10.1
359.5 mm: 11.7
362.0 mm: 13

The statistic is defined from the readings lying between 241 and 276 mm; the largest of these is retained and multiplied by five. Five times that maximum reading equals 64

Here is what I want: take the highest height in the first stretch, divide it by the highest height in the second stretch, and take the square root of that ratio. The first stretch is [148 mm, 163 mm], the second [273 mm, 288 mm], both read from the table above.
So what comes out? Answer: 0.98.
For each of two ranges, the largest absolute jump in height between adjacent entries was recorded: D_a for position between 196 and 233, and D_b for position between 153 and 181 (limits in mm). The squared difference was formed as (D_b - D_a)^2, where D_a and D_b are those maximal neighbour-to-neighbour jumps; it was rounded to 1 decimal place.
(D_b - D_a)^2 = 1.7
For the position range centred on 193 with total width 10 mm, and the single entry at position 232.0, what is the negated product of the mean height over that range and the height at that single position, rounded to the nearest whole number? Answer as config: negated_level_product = -120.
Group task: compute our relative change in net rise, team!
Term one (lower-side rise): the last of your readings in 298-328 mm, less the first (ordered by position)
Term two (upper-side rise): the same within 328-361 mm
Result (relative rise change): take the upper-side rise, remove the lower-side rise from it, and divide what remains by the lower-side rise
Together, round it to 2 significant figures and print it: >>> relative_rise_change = -3.1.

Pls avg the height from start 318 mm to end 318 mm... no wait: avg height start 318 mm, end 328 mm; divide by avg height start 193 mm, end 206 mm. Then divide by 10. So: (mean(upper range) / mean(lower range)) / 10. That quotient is 0.143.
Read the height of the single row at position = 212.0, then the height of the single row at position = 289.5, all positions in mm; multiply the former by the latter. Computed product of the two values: 146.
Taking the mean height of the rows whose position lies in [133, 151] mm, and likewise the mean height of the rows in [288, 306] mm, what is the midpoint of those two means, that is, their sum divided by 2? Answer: 12.6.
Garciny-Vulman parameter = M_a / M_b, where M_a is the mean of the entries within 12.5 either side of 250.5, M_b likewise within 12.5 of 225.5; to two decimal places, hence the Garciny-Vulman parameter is 1.06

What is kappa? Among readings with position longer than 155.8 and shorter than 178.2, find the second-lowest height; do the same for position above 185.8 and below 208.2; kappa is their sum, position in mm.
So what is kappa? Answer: 22.4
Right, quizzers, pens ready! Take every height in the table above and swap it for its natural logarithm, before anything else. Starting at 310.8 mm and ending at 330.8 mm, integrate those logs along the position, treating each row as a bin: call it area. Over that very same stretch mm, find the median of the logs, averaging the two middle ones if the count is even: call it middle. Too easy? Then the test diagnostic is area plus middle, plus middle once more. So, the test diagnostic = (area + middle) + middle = 59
